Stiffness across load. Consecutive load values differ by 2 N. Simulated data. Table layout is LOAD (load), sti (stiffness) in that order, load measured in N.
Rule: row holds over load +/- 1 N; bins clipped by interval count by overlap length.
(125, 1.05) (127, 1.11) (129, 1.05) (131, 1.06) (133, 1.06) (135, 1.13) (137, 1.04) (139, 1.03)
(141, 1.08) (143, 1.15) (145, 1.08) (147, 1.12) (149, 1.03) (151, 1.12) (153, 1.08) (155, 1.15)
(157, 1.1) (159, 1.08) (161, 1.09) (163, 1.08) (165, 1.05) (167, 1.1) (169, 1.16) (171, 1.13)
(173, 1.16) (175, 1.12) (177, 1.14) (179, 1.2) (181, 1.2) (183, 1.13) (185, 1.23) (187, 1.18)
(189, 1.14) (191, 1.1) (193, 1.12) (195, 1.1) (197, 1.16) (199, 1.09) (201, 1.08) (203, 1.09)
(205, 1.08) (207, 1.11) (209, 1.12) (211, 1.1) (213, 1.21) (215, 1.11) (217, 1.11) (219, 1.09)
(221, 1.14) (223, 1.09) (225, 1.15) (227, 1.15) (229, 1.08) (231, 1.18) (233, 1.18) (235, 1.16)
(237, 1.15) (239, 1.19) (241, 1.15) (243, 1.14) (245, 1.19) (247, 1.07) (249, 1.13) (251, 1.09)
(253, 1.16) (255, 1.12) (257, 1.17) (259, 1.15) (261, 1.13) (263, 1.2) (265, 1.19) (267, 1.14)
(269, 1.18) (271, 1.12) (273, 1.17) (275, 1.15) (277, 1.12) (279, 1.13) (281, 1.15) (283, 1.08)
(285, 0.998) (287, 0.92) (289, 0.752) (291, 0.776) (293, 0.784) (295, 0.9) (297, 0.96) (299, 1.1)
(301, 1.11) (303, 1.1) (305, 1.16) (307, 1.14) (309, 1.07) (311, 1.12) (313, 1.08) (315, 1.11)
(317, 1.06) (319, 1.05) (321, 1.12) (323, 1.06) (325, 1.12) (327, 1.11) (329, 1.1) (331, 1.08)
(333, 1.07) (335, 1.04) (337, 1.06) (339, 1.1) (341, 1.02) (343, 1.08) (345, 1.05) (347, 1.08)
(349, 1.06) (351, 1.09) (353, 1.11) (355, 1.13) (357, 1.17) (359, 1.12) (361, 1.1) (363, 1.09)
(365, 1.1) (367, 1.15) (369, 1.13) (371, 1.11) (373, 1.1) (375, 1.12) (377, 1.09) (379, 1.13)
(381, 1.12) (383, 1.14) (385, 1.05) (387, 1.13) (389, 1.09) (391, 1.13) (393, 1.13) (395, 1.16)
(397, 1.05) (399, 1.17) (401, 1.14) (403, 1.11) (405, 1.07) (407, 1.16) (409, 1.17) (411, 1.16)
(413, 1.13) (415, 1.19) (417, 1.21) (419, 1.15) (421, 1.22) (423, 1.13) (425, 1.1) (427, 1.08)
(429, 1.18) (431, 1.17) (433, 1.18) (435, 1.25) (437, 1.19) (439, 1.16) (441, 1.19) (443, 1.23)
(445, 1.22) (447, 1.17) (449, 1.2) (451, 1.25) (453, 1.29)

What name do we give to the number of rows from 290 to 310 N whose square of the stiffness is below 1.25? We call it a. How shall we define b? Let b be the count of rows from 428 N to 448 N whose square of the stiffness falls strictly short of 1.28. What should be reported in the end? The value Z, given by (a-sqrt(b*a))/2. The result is 4.0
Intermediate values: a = 8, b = 0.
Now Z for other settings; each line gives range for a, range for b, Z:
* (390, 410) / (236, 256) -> -0.2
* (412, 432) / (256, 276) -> 0.0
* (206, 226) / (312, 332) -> -0.9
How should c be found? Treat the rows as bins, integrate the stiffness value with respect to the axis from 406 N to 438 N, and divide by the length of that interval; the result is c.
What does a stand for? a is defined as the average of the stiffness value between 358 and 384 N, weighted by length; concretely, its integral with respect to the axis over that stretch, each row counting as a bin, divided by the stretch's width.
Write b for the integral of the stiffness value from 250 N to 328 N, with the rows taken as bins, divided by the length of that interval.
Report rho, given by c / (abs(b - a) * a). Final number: 28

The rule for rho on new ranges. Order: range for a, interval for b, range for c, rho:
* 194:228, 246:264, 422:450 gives 55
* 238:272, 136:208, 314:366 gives 28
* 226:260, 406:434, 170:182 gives 69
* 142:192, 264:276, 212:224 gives 30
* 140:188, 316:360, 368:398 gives 26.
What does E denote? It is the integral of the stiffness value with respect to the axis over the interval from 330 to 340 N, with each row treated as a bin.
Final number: 10.7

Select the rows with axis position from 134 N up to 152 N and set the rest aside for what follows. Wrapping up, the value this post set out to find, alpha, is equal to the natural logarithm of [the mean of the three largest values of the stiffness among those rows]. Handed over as 0.125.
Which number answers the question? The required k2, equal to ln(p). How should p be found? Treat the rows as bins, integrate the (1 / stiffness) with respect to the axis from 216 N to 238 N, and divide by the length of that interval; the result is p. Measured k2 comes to -0.13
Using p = 0.882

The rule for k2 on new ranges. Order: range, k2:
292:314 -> -0.03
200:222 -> -0.11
